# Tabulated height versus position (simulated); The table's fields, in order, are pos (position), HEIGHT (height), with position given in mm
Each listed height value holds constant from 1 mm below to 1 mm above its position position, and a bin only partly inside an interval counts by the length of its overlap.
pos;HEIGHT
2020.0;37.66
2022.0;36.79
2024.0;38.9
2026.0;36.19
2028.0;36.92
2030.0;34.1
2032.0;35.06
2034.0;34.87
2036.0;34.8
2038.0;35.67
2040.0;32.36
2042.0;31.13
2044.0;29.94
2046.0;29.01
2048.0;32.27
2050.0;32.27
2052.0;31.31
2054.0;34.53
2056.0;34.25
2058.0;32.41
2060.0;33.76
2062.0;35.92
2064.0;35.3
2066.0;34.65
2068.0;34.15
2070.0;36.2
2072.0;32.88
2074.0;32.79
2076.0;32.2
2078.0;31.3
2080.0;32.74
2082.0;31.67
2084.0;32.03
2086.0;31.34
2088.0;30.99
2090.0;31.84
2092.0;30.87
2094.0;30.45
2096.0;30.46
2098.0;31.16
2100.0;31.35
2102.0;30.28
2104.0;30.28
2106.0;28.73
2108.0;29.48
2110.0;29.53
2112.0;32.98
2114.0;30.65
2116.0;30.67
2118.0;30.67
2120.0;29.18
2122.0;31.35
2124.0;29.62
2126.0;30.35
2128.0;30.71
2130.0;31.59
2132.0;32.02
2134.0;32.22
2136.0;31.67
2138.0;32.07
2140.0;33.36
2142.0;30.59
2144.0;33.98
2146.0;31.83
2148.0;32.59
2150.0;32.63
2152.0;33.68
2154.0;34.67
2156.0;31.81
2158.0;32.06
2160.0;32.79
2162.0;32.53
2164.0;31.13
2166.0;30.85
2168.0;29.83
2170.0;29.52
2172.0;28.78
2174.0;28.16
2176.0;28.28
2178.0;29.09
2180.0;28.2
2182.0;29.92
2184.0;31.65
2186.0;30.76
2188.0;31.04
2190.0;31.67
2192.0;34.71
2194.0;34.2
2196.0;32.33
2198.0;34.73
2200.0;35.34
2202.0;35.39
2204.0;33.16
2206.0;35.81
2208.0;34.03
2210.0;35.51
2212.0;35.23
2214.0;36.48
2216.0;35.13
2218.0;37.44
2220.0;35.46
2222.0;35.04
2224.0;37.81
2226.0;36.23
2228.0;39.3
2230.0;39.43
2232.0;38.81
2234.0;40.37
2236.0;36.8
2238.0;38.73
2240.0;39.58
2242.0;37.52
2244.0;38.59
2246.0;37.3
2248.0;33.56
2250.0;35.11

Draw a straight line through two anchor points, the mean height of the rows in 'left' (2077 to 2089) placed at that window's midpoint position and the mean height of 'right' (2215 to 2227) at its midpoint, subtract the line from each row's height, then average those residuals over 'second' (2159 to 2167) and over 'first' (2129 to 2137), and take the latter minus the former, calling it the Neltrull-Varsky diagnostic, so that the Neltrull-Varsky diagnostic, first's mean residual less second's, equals 1.0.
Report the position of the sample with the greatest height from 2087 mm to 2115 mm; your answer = 2112.0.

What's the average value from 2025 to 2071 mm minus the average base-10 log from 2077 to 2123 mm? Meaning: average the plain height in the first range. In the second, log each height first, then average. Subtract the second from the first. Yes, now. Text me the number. 32.3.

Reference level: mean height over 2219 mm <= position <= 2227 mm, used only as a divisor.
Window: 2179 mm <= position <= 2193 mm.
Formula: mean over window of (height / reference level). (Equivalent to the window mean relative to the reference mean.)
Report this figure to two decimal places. 0.86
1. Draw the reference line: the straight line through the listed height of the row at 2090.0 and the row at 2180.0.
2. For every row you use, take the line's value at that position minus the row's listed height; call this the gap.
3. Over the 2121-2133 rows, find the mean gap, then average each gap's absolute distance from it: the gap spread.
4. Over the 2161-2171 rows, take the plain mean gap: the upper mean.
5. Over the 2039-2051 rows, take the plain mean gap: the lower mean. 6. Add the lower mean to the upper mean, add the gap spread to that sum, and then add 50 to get 51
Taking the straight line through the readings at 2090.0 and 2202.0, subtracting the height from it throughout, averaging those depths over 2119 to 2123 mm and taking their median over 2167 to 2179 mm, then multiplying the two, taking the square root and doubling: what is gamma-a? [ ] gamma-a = 7.6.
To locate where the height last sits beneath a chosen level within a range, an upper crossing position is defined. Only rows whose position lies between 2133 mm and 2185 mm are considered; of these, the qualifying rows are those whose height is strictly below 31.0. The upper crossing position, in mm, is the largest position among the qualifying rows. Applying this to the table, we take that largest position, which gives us 2182.0 mm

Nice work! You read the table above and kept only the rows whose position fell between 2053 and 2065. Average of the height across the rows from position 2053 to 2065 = 34.4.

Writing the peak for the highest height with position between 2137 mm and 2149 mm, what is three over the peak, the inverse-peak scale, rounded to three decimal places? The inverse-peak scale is 0.088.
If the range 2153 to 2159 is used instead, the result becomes 0.087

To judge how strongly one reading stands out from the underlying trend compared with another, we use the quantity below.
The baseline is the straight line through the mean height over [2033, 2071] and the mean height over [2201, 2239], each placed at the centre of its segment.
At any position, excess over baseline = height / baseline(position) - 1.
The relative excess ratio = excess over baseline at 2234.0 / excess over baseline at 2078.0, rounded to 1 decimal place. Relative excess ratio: -1.2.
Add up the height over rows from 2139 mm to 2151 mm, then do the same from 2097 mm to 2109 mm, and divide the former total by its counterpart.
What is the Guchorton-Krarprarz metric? 1.08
